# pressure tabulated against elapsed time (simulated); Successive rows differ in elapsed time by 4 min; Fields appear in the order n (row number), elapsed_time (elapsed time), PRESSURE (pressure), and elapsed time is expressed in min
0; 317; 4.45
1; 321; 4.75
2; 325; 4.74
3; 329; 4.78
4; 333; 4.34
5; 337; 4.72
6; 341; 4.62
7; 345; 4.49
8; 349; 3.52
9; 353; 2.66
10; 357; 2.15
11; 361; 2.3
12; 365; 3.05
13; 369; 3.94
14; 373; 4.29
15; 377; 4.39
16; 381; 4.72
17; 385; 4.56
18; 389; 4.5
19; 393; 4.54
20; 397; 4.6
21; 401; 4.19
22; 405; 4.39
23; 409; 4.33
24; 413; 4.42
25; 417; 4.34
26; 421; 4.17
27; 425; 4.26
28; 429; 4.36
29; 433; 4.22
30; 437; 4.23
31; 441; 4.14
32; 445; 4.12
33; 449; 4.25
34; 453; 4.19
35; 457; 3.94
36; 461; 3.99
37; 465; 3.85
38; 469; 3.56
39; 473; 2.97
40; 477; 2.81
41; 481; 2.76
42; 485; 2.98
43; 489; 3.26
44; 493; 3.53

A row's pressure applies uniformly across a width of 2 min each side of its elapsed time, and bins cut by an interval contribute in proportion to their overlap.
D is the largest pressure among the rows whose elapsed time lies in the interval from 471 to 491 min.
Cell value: 3.26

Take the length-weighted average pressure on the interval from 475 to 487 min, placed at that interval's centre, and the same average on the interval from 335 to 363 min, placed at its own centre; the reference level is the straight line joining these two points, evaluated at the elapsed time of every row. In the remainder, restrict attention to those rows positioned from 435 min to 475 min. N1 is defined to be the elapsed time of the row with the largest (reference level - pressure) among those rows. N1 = 473 min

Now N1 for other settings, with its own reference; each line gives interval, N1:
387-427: 401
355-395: 357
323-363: 357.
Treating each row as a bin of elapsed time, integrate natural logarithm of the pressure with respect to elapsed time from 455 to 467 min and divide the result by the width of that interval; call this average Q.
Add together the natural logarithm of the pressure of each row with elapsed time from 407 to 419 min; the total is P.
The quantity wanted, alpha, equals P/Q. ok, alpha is 3.23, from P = 4.42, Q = 1.37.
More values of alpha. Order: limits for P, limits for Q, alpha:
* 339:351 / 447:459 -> 3.03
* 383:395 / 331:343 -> 2.99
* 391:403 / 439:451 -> 3.13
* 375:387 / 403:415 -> 3.08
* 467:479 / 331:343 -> 2.24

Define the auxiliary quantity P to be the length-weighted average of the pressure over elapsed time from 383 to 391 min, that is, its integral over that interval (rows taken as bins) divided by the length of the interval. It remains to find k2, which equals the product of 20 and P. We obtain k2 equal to 91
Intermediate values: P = 4.5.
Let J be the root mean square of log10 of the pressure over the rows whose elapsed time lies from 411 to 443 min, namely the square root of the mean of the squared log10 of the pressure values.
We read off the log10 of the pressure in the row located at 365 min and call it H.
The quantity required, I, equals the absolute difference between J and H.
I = 0.146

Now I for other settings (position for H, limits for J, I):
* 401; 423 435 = 0.009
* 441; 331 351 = 0.020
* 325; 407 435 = 0.042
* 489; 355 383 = 0.034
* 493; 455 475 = 0.015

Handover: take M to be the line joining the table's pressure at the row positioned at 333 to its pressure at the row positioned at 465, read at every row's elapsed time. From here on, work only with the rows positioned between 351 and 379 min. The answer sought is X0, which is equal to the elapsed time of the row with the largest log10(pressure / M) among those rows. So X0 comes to 377 min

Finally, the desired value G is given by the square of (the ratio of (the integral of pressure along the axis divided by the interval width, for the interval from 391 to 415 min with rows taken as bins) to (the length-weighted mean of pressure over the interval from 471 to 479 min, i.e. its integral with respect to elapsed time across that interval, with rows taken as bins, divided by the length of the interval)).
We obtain 2.3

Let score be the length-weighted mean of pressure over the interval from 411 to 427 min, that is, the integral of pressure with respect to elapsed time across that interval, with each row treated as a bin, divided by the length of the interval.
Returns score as 4.30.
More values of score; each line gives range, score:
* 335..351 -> 4.34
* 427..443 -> 4.24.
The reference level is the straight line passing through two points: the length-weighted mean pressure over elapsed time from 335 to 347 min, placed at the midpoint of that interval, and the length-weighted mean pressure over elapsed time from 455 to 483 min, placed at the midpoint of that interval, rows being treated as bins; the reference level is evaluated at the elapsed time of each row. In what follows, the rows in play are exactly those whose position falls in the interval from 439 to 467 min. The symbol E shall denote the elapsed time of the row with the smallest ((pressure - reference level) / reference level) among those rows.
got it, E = 465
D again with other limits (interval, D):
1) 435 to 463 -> 4.25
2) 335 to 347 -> 4.72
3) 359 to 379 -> 4.39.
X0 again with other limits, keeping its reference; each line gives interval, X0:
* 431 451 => 449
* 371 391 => 381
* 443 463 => 449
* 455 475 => 461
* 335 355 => 337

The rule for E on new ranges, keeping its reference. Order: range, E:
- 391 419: 401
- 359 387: 361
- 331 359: 357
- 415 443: 421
